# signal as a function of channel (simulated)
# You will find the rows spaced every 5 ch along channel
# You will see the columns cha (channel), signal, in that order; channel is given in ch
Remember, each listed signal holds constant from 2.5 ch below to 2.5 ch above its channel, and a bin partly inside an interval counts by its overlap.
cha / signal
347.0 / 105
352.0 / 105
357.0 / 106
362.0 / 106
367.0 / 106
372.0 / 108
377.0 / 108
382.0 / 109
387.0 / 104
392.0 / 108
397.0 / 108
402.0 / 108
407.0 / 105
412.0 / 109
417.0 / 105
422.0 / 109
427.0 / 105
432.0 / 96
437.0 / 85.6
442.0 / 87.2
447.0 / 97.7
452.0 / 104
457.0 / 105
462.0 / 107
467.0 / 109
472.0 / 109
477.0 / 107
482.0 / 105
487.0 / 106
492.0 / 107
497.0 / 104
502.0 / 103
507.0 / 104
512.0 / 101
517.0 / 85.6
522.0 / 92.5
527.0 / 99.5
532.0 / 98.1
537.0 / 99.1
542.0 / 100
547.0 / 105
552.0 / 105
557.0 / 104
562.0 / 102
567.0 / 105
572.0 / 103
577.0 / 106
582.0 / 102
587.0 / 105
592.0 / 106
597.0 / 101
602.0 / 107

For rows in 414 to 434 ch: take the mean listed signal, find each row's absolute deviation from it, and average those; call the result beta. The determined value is 3.9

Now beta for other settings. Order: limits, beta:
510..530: 5.6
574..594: 1.4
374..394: 1.6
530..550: 2.2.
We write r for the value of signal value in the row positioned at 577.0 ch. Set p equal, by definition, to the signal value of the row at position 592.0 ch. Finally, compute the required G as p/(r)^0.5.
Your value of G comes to 10.30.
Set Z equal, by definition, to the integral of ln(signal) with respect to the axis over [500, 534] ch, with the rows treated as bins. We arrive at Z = 156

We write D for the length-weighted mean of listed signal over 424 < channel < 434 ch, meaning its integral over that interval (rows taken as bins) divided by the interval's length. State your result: 101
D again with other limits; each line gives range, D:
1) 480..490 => 106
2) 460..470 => 108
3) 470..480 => 108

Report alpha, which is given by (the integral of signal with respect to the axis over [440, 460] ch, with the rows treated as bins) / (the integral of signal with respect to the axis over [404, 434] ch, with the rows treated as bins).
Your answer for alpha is 0.63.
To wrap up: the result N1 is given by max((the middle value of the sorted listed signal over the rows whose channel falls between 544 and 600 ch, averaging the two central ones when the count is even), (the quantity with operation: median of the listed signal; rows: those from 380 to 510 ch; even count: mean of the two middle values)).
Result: 105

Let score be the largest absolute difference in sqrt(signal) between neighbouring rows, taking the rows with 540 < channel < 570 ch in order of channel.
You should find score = 0.25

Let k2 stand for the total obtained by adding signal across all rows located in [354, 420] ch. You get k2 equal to 1390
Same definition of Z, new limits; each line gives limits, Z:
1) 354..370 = 75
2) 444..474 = 140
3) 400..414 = 65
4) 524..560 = 166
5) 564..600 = 167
